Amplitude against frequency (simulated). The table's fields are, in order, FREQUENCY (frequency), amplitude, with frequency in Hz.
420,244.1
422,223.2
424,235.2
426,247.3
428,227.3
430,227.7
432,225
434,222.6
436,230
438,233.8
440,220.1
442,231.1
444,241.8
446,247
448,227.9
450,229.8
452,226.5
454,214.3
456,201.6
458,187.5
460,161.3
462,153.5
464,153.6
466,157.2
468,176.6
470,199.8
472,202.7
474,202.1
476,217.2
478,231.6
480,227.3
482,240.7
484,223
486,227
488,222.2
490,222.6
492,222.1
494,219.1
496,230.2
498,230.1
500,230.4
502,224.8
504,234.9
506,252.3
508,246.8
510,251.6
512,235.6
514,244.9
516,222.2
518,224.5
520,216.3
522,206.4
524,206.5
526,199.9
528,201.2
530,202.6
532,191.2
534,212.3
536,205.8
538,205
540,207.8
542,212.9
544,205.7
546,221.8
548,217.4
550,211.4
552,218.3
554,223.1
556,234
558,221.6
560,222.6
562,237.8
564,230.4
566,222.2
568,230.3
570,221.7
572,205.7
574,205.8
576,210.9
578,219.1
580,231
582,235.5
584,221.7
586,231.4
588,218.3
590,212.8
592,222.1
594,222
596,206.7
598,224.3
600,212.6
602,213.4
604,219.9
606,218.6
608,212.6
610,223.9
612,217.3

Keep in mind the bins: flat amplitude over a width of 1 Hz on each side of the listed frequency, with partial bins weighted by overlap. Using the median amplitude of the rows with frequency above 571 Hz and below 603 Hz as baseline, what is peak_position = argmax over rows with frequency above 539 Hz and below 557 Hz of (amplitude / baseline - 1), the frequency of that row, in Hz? 556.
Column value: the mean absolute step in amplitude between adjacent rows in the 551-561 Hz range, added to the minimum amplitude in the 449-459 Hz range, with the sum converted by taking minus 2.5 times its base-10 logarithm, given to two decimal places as -5.72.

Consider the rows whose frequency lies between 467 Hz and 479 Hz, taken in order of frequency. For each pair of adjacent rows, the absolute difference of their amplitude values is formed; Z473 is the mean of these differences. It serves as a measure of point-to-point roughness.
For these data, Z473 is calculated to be 11.2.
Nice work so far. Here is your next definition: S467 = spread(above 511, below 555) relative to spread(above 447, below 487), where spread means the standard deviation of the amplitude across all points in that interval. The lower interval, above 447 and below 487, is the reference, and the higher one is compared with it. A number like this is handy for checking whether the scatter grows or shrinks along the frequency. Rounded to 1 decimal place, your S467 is 0.4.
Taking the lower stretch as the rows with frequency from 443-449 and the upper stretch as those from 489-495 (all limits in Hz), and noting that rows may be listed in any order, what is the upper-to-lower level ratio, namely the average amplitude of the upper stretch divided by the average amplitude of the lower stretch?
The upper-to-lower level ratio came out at 0.93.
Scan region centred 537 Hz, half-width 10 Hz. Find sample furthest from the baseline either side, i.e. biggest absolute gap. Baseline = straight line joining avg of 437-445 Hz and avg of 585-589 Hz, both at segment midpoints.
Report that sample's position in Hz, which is 532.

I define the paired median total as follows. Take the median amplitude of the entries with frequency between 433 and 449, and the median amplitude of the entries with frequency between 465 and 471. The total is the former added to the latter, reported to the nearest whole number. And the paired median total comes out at 407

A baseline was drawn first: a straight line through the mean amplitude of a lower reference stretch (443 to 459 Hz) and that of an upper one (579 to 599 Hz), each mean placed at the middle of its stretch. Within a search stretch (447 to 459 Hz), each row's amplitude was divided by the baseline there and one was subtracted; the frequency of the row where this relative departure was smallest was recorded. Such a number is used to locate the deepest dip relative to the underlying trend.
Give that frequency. 458 Hz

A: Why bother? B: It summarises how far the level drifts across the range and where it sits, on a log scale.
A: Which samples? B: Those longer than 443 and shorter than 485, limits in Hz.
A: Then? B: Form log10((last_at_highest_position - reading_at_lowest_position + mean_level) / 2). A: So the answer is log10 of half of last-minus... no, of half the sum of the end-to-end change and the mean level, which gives 1.97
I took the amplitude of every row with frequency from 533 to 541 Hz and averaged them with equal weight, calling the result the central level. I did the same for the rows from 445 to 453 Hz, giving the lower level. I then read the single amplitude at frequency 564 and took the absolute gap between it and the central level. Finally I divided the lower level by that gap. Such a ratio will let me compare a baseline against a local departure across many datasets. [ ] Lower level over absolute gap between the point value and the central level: 10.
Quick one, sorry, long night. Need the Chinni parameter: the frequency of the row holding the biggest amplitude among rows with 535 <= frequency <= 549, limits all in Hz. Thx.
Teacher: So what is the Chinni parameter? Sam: 546 Hz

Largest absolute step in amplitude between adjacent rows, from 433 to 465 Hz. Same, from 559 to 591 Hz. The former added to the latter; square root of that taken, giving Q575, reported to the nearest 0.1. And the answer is 6.5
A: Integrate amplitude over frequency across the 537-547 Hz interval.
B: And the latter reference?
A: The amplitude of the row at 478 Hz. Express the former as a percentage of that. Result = 909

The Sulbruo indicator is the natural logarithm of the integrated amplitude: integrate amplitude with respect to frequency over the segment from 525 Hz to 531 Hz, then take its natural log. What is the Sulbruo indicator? 7.10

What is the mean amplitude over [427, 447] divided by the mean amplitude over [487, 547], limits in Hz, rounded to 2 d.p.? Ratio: 1.05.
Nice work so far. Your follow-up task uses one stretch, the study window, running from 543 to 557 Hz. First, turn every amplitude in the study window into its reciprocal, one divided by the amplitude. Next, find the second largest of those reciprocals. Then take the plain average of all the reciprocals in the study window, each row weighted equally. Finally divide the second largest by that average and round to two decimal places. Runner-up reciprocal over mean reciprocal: 1.03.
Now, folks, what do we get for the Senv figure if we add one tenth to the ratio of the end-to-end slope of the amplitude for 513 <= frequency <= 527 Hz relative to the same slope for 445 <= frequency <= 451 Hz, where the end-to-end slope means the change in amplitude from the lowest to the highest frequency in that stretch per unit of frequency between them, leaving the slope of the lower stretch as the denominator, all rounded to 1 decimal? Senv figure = 1.0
